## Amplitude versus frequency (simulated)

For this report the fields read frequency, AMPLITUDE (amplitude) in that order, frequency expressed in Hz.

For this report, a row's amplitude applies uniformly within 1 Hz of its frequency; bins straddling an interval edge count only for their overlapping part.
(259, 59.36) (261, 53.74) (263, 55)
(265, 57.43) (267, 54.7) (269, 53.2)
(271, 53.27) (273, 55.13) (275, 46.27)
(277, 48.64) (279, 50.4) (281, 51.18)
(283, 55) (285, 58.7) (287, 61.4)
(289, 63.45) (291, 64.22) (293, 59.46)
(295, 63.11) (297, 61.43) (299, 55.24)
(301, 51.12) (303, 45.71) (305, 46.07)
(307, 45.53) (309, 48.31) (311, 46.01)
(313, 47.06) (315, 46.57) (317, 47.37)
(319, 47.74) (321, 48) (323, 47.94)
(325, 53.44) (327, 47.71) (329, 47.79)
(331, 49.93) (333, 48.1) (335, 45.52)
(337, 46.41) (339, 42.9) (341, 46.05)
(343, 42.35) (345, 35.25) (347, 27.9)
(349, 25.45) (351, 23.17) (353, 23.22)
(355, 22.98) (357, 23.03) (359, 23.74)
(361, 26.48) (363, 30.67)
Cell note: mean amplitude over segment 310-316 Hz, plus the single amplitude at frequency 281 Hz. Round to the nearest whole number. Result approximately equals 98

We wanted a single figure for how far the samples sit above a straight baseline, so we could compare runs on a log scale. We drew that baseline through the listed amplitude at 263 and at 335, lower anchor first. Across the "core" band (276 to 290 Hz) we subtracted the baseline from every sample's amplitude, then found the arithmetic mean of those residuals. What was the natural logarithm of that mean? 1.2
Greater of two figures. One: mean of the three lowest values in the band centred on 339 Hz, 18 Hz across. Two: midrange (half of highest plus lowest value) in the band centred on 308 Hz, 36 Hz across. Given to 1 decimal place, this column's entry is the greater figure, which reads 54.9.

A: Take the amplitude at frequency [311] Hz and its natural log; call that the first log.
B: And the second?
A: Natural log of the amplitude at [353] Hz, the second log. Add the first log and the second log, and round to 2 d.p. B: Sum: 6.97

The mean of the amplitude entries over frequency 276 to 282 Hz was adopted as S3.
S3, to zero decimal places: 50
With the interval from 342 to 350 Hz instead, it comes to 33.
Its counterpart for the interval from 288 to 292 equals 64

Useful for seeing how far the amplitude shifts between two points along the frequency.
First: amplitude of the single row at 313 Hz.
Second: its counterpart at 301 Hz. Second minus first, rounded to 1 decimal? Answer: 4.1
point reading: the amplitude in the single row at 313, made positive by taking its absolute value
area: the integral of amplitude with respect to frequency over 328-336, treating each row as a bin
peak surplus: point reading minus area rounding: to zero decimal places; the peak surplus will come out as -336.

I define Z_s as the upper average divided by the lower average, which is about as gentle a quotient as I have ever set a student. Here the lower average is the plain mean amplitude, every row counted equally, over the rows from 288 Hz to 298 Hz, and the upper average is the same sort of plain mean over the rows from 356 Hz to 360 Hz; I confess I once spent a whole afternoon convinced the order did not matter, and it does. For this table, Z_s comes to 0.38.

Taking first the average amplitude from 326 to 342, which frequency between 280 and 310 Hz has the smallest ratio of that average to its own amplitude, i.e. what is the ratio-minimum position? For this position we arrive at 291 Hz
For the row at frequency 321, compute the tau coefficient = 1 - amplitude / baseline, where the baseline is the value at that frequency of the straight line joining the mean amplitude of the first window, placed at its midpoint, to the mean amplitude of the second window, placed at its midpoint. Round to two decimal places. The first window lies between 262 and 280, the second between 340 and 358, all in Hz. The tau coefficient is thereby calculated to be -0.26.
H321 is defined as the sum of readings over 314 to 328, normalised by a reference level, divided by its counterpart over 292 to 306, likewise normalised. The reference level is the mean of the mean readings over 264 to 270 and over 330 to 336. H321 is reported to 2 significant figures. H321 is 0.89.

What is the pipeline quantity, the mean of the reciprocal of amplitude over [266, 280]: 0.0194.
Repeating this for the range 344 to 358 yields 0.0395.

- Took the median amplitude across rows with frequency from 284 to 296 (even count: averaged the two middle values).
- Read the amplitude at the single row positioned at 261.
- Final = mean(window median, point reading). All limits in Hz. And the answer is 58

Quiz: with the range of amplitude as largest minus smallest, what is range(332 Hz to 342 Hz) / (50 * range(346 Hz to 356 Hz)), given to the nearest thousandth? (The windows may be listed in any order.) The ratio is 0.021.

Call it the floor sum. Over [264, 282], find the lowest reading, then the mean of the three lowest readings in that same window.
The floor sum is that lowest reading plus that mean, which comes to 94.7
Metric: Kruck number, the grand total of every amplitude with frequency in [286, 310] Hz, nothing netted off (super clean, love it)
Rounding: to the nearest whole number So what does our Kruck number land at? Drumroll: 665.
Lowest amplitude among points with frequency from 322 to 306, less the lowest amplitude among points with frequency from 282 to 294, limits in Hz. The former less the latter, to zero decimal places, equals -9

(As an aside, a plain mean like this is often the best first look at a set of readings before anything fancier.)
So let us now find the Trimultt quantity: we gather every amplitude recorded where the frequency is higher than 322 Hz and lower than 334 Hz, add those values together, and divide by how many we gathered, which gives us 49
